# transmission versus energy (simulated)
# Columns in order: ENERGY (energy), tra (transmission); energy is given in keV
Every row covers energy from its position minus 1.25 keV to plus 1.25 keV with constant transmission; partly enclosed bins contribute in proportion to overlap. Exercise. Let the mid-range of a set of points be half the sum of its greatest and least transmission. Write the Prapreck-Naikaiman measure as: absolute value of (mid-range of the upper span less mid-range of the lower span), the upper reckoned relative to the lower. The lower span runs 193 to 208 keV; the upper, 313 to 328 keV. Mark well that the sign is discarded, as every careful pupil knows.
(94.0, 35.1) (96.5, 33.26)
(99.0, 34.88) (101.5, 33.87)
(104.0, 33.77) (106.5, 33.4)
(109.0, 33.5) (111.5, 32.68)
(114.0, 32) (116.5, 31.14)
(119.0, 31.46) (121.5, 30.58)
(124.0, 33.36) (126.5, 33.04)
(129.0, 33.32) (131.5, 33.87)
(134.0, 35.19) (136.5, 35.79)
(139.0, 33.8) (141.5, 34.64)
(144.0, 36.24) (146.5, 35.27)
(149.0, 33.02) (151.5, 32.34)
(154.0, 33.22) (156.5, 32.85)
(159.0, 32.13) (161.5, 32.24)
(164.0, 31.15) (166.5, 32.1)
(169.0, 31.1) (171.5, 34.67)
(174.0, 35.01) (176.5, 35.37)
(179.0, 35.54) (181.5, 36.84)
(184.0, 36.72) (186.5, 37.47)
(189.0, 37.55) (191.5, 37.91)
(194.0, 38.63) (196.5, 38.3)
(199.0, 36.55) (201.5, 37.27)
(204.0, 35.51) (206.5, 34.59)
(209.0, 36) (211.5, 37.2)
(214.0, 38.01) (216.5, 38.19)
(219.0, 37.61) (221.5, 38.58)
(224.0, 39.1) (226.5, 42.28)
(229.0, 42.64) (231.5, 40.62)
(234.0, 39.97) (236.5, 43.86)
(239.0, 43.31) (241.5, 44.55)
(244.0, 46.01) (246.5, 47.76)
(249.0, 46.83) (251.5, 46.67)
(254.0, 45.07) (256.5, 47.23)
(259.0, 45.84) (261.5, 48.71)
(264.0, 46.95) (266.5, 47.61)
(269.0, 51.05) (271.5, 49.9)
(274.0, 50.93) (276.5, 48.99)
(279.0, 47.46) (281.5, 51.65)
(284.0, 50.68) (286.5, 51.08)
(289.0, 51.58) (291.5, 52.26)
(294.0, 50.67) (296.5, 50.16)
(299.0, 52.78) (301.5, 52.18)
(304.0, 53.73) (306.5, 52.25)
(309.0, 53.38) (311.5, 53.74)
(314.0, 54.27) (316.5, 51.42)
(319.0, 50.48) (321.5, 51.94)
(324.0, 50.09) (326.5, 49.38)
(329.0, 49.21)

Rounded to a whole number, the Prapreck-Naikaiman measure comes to 15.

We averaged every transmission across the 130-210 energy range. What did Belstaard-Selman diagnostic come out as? 35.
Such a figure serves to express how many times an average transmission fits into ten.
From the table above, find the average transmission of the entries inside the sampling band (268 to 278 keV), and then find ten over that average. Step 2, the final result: 0.20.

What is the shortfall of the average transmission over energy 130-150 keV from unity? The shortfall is -34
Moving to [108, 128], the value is -31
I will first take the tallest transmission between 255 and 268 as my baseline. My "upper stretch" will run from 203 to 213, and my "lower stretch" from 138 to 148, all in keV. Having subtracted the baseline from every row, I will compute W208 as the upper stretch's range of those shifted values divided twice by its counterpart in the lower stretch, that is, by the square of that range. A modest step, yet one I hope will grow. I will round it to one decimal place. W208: 0.4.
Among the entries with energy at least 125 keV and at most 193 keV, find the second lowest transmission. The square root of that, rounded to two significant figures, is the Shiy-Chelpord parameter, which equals 5.6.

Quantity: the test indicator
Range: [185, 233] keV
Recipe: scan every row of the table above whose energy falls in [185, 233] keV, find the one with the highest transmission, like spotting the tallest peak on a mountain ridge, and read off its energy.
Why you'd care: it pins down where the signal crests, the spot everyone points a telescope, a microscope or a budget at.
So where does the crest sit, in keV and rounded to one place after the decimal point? 229.0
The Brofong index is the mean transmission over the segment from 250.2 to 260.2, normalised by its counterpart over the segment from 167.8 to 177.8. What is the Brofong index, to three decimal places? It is 1.357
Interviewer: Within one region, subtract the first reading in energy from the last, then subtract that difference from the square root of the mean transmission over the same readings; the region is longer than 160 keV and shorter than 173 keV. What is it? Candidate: 3.25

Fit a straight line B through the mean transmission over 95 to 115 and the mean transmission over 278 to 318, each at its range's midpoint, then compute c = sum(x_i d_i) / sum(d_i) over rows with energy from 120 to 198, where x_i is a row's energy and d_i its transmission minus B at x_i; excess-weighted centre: 163.5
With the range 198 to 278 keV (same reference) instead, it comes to 218.8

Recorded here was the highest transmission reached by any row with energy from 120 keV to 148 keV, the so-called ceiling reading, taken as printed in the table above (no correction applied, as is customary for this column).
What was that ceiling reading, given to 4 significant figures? 36.24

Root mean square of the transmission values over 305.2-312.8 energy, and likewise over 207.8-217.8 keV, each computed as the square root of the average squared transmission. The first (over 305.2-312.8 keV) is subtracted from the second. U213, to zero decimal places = -16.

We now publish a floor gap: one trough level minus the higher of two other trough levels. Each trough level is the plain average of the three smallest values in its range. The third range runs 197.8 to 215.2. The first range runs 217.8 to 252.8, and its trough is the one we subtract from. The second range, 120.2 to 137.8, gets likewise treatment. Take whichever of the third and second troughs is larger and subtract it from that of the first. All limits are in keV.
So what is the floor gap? 3.1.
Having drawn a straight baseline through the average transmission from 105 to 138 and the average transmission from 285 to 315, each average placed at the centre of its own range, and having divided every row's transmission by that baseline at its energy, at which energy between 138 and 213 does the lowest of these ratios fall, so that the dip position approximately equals 169.0 keV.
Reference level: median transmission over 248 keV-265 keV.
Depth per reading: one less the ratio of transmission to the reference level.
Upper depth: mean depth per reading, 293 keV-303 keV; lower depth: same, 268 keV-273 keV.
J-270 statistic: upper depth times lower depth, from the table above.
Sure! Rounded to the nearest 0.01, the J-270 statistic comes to 0.01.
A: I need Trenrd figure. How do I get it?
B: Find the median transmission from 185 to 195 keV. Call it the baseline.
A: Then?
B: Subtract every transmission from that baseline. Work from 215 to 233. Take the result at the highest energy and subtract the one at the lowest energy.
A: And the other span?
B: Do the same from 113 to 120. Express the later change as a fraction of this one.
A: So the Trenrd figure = -4.5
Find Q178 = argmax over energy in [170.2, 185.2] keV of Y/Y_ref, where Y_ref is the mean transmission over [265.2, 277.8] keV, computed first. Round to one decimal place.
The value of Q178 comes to 181.5 keV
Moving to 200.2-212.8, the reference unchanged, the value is 201.5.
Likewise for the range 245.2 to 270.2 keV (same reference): 269.0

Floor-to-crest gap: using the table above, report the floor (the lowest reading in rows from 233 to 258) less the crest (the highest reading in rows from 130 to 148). 3.7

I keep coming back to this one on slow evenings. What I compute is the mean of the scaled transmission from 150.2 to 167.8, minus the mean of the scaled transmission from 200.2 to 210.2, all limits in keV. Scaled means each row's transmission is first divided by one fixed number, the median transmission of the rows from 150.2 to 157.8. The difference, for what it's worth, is -0.11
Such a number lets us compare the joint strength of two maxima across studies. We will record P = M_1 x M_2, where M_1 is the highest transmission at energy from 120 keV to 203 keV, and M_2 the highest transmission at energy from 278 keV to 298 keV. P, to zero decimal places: 2019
